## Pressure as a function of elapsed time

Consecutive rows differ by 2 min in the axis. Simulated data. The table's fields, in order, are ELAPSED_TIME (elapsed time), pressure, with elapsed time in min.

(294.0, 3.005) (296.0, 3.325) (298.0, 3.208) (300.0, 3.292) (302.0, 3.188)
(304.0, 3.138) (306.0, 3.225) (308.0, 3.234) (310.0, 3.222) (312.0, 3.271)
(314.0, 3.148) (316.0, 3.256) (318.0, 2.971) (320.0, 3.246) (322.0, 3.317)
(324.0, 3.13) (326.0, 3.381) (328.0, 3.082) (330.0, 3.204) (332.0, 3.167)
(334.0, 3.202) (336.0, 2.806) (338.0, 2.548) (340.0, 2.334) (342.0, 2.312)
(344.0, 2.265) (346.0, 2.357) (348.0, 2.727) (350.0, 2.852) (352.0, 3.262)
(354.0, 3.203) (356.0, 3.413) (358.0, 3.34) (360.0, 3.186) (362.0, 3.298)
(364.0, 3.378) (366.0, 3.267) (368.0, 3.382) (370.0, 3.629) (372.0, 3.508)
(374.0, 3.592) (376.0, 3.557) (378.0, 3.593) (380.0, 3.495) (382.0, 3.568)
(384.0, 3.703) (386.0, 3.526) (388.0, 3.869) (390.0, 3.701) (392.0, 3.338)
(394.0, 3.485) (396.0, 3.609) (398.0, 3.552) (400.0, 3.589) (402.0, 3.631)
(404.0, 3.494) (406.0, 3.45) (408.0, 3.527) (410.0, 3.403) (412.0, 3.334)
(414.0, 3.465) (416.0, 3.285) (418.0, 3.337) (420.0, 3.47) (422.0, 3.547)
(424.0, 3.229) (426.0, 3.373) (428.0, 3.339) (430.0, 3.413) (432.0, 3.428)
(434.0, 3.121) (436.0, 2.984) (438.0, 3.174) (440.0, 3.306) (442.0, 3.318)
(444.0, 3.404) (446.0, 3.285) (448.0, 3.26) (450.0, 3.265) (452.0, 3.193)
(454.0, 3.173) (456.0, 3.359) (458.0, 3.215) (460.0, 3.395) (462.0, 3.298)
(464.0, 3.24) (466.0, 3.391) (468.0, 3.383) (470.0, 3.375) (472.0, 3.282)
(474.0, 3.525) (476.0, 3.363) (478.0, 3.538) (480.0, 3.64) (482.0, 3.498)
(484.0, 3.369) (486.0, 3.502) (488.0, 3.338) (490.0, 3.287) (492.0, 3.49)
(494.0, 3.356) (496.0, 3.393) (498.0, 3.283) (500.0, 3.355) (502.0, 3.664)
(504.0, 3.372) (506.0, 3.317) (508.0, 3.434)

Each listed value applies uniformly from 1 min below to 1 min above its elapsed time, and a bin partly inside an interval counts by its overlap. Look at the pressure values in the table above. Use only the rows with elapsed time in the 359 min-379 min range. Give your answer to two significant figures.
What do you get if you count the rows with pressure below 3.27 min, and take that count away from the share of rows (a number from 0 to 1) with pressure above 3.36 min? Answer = -1.3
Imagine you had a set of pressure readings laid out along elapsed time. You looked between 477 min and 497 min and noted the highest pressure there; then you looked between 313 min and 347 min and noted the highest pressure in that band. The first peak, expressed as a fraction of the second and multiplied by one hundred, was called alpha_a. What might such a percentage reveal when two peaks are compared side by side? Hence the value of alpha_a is 108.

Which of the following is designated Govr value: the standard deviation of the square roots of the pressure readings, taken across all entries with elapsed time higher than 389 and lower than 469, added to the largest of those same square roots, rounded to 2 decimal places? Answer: 1.96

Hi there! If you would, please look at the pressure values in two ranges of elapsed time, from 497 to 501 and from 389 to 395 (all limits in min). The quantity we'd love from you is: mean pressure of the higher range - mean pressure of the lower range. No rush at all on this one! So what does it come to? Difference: -0.19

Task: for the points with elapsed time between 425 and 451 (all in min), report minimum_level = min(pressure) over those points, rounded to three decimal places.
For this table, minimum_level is 2.984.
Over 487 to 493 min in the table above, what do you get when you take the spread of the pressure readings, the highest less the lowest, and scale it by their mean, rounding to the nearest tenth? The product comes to 0.7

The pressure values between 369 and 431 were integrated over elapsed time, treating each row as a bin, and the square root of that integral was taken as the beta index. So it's 15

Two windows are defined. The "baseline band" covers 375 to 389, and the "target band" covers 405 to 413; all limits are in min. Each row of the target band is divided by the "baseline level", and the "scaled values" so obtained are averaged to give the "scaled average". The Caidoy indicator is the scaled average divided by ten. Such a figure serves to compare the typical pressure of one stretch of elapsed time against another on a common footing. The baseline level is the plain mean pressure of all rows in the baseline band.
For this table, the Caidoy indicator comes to 0.095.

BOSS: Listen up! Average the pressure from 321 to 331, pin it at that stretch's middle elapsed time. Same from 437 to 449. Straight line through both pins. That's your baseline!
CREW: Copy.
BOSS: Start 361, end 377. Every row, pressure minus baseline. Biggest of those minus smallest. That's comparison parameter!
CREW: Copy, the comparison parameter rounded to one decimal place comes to 0.4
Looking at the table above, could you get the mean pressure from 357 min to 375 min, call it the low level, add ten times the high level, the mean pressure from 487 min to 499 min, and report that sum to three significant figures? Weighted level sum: 37.0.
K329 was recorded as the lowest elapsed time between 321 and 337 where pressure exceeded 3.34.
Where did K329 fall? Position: 326.0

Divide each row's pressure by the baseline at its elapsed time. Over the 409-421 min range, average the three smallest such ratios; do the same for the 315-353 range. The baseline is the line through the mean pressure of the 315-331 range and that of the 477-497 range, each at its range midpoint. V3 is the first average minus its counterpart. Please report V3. 0.28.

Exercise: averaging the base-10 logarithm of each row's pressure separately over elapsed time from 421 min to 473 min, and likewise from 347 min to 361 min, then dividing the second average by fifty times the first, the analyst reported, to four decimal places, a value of 0.0191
